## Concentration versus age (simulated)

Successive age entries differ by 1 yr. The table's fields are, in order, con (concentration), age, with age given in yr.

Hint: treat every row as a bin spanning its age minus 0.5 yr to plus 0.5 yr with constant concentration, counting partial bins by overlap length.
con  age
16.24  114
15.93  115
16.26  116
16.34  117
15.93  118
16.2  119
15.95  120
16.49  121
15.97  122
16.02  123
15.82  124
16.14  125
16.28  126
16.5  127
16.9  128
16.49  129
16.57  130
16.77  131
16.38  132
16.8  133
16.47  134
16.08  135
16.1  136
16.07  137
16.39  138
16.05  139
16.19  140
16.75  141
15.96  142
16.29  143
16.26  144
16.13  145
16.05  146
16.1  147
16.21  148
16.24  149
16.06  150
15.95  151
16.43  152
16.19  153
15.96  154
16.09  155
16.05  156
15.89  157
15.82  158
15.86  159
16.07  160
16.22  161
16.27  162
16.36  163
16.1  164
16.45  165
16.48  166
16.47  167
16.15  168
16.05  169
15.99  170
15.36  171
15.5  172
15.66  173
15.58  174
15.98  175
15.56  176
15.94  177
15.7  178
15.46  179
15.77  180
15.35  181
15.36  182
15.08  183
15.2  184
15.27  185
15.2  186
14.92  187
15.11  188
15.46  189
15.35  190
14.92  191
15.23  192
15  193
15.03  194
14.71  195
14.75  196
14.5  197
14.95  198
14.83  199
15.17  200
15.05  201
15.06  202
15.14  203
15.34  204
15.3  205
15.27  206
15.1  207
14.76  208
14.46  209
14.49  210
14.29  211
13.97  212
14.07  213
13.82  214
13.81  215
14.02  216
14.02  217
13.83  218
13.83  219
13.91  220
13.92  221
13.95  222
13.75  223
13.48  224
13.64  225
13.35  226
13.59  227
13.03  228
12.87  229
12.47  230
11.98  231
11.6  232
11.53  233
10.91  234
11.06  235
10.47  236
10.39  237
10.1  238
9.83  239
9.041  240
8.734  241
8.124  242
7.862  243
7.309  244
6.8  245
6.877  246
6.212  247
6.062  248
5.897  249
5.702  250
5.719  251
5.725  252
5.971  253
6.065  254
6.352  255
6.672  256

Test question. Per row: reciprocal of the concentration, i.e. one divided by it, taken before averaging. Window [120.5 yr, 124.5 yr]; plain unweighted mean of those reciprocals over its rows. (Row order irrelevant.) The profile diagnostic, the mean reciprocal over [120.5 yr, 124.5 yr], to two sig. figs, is 0.062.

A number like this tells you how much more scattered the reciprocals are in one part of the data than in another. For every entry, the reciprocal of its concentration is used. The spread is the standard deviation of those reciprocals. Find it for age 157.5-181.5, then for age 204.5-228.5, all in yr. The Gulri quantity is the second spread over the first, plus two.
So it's 4.0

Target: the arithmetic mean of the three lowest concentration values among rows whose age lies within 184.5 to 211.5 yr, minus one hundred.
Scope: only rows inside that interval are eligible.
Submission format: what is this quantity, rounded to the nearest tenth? -85.6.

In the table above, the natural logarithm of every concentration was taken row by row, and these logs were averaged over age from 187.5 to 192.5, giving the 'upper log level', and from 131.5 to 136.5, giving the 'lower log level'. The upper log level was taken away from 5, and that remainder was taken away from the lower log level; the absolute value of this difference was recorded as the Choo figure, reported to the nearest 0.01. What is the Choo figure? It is 0.52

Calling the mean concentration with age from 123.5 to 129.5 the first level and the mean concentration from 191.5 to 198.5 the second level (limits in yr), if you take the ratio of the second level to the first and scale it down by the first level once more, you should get 0.056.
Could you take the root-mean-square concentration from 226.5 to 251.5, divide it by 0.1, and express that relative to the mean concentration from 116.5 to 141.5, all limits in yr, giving 5.9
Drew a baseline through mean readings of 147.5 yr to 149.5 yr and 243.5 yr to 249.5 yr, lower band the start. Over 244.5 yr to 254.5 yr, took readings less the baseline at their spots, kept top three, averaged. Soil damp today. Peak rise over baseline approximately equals 0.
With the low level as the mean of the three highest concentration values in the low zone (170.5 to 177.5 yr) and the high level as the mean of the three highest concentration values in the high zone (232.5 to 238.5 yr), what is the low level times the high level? 177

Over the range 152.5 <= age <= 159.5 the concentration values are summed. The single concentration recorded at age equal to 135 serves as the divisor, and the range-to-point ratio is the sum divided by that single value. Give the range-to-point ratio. 7.0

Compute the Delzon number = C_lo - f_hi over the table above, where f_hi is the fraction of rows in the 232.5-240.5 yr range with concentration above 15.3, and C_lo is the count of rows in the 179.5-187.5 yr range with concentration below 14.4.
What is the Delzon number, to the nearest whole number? 0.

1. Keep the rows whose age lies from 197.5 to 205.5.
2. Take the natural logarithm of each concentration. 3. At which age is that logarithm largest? 204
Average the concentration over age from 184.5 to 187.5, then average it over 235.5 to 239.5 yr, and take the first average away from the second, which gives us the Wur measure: -4.9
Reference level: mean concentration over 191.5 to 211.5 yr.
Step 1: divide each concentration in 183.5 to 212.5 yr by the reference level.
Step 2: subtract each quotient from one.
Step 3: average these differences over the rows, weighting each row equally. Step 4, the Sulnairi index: 0.00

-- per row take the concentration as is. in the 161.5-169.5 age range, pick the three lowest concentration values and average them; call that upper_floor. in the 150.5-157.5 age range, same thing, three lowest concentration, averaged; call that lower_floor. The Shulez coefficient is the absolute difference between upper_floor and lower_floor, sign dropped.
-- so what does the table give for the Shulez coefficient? 0.2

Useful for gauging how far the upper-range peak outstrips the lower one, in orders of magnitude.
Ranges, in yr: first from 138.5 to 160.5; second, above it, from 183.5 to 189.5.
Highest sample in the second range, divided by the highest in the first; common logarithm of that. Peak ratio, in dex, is -0.035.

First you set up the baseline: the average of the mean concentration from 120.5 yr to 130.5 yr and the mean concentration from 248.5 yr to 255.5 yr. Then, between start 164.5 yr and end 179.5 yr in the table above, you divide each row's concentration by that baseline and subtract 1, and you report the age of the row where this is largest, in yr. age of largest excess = 166 yr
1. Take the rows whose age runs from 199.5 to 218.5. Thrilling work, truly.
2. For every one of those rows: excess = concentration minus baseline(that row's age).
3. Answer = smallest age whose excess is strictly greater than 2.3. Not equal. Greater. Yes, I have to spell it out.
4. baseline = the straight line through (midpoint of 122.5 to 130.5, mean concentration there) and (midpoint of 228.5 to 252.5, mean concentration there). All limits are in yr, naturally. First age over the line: 200 yr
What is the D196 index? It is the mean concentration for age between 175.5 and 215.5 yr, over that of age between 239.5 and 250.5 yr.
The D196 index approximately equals 2.1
